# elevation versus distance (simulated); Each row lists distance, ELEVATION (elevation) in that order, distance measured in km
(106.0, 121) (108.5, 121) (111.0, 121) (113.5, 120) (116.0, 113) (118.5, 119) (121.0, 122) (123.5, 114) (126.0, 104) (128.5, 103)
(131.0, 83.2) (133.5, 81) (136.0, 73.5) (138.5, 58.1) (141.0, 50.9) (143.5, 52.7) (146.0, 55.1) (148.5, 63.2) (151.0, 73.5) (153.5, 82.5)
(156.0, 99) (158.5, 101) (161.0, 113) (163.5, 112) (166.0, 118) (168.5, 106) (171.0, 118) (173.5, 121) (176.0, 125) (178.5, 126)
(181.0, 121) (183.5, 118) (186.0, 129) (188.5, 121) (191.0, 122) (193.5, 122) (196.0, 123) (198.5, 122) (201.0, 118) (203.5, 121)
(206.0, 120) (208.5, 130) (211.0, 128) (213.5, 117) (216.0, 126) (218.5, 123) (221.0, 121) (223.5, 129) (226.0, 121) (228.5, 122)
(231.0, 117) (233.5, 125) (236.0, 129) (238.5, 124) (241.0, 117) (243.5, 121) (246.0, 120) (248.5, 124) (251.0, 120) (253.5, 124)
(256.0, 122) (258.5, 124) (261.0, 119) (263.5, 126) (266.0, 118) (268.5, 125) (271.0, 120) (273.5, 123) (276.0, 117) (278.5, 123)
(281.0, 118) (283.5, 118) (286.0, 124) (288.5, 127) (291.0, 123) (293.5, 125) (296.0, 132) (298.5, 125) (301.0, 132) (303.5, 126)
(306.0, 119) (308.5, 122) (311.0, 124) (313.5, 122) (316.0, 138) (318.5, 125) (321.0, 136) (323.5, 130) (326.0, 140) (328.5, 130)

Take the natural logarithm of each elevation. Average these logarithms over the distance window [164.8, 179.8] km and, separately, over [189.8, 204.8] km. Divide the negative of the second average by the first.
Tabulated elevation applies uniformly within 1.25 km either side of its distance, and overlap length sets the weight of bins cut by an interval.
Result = -1.004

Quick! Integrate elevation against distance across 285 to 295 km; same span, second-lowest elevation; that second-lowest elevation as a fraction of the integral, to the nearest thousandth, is 0.099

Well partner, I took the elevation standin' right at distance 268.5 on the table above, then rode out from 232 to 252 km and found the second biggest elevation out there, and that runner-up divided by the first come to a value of 1.00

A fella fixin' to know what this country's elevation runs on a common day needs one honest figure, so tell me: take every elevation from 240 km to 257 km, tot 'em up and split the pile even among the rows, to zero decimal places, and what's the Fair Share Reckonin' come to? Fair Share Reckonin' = 121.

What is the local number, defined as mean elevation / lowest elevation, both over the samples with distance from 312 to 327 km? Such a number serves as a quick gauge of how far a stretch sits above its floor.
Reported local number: 1.08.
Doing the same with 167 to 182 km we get 1.13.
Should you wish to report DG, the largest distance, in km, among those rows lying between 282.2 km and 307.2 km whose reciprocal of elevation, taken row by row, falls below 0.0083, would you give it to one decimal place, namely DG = 303.5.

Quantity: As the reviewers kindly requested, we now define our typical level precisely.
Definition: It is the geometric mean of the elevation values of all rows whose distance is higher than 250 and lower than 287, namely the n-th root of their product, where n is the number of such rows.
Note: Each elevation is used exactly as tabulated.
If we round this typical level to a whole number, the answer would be 121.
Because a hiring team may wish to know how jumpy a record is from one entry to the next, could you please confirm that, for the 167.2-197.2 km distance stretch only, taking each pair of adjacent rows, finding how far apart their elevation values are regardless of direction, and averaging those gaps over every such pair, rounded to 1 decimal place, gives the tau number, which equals 4.5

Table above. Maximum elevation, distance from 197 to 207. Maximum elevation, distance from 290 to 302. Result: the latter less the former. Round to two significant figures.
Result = 10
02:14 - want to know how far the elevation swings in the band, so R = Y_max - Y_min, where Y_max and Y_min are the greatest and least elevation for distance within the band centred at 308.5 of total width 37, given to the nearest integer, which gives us 21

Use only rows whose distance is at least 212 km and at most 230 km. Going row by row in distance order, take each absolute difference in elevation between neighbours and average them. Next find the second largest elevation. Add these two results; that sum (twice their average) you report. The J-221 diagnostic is 131.2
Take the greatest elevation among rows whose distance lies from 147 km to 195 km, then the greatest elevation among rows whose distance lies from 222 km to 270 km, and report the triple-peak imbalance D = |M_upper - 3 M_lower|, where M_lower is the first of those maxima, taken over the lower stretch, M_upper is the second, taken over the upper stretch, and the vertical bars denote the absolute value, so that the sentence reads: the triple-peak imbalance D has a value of 258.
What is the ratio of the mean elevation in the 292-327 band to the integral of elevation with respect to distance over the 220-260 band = 0.026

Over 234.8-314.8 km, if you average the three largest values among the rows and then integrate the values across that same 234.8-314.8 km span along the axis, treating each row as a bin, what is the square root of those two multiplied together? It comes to 1135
